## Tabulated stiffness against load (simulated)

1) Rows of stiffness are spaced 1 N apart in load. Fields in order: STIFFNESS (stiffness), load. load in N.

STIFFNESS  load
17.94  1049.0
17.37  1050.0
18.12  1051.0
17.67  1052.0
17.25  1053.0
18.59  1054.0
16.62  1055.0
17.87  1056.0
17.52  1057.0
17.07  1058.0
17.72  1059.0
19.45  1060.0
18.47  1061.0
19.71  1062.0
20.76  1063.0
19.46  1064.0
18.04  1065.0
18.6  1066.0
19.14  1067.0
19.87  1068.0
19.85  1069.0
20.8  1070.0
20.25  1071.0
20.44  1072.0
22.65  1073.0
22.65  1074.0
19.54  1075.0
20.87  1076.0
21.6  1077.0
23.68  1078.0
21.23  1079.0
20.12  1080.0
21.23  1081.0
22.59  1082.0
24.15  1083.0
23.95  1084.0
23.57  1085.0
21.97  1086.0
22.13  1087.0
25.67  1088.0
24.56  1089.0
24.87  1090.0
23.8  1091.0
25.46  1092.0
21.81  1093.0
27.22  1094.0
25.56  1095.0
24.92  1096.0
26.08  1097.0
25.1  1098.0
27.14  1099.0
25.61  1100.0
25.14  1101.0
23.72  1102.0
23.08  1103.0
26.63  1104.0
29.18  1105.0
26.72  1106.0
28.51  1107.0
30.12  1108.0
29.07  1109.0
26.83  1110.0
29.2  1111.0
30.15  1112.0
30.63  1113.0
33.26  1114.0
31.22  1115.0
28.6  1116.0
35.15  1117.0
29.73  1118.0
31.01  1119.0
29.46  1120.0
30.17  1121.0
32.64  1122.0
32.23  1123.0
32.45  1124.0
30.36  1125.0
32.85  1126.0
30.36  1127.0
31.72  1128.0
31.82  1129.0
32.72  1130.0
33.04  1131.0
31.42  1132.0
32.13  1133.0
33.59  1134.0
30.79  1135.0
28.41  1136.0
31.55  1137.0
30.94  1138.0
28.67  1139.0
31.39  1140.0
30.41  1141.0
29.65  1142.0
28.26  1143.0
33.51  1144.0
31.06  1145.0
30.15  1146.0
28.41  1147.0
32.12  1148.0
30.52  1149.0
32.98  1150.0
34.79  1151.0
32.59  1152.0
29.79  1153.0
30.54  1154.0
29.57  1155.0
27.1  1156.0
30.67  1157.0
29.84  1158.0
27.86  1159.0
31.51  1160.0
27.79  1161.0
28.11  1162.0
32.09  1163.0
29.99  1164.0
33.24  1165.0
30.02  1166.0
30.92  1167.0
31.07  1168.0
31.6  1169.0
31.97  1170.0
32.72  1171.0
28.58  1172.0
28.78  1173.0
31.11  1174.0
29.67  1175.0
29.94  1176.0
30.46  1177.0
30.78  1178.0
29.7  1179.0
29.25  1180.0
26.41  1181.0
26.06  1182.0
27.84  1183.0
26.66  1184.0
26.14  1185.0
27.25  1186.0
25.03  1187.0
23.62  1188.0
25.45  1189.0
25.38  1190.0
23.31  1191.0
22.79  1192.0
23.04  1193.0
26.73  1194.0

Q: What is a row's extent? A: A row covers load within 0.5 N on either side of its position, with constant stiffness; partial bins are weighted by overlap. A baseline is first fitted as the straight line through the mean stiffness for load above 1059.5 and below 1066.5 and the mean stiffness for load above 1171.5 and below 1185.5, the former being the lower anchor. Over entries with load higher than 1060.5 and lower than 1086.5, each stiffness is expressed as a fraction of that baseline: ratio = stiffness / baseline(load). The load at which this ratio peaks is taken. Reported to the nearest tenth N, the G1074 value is 1078.0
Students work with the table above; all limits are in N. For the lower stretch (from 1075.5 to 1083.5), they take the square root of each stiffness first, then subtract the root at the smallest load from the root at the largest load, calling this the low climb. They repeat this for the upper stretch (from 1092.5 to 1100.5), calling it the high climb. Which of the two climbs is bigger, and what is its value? 0.39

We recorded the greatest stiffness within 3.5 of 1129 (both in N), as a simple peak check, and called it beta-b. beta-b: 33.04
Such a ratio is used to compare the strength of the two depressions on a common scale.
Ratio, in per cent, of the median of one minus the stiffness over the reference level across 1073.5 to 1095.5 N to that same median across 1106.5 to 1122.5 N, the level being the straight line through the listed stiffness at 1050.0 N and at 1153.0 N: 40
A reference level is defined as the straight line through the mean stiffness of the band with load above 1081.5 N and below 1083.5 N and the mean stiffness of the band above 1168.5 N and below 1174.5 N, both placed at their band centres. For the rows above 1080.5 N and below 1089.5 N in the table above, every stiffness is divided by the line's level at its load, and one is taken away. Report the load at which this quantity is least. 1081.0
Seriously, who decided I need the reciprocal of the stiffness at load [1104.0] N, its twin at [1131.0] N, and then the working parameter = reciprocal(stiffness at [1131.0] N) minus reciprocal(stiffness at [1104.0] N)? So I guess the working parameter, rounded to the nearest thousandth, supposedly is -0.007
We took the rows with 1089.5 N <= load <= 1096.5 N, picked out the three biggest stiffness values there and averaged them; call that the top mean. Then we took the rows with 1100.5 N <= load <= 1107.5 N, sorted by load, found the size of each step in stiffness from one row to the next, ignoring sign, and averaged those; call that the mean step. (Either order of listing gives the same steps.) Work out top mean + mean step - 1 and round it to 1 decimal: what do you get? 27.1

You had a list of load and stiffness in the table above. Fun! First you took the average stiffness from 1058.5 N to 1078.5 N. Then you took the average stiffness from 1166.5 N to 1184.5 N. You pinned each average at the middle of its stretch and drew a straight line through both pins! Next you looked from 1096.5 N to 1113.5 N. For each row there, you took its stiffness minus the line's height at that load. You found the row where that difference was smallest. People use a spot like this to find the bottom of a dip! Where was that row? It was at 1103.0 N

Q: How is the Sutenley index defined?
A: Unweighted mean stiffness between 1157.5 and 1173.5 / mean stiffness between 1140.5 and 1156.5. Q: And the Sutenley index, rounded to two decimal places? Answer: 0.99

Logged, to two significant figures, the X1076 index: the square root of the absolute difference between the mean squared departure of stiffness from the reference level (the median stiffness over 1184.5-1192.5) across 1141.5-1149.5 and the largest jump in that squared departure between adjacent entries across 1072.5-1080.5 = 2.2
